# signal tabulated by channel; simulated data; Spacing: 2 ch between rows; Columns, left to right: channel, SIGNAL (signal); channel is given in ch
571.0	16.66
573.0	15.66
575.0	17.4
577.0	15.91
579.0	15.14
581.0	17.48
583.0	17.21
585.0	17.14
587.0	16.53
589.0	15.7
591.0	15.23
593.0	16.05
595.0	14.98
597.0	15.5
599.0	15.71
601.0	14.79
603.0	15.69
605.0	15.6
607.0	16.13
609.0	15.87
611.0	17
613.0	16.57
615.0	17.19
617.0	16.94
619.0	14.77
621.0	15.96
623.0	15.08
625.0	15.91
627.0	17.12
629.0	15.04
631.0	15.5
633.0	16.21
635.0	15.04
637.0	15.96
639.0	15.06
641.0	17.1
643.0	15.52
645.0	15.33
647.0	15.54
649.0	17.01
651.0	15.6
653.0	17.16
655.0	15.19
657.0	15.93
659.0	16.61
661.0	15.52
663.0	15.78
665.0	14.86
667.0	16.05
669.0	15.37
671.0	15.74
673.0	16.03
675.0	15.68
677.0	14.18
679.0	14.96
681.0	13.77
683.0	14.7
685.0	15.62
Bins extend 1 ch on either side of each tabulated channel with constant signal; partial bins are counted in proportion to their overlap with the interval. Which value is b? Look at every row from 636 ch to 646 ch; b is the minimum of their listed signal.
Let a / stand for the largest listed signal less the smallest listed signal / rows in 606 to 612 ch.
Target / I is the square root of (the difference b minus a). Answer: 3.73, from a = 1.13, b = 15.06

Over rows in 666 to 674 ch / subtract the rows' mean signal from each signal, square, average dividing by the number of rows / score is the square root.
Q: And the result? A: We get 0.28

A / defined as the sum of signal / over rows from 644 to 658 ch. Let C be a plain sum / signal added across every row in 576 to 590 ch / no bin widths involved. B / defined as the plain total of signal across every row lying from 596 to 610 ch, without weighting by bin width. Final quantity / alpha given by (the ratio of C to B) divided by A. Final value 0.0094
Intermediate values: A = 112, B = 109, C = 115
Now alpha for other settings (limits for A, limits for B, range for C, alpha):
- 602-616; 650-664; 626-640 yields 0.0086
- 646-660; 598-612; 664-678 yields 0.0086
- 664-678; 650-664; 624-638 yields 0.0092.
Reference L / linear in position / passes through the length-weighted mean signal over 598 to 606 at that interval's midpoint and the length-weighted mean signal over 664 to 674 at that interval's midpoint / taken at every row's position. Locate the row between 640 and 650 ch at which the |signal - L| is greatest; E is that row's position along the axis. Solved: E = 641.0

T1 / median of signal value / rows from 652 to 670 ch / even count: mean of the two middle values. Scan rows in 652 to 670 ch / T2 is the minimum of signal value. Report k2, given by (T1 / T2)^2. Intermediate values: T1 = 15.8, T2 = 14.86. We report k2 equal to 1.13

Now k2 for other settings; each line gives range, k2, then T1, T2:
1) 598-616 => 1.15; 15.9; 14.79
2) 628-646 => 1.06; 15.5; 15.04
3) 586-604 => 1.13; 15.7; 14.79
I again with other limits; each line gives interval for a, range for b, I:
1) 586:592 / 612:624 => 3.67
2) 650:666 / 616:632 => 3.53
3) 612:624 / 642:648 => 3.59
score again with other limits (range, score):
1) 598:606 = 0.38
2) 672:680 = 0.71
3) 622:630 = 0.84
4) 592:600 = 0.39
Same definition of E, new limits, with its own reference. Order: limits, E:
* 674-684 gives 681.0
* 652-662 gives 653.0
